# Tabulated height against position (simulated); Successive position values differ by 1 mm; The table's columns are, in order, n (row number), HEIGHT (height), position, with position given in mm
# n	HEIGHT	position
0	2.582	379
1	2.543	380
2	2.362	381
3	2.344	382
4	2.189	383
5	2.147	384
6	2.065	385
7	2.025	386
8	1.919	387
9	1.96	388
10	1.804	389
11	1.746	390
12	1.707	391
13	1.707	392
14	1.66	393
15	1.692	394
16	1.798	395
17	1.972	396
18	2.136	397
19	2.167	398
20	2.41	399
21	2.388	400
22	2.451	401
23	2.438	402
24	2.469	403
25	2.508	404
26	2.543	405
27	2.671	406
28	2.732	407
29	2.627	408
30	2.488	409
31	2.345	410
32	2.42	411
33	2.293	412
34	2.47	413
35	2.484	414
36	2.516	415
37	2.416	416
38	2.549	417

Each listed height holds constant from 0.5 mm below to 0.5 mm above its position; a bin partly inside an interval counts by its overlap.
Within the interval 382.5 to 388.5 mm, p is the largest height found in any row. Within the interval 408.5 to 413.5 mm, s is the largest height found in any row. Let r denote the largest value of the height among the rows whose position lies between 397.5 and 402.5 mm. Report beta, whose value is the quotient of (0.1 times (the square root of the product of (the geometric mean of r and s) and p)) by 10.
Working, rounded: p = 2.189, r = 2.451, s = 2.488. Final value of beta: 0.0232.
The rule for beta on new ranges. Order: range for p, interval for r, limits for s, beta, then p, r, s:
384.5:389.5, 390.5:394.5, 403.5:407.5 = 0.0211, 2.065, 1.707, 2.732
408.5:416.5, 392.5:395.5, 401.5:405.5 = 0.0232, 2.516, 1.798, 2.543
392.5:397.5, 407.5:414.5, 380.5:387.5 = 0.0231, 2.136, 2.627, 2.362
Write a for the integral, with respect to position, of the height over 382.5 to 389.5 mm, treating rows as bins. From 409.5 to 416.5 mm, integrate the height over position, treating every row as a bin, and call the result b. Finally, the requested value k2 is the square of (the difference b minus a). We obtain 8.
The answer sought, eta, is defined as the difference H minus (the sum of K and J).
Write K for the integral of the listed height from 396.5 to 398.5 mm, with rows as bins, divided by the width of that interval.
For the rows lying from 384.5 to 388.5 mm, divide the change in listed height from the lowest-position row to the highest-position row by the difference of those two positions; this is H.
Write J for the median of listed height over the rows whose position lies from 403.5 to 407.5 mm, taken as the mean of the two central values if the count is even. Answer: -4.79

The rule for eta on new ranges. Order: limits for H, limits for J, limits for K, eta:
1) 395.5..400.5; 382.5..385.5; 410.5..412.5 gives -4.40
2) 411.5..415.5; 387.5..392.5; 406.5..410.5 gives -4.22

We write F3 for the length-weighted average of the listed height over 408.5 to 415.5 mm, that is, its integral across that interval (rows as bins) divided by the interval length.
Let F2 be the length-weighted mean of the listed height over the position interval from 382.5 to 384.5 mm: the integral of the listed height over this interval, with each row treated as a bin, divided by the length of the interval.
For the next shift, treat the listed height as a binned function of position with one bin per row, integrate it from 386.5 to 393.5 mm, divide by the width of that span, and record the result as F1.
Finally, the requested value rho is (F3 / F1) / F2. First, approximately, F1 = 1.79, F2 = 2.17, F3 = 2.4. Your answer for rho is 0.63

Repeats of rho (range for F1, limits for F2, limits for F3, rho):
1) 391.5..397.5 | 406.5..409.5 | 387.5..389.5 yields 0.39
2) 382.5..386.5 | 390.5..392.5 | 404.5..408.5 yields 0.74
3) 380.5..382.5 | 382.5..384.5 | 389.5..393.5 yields 0.33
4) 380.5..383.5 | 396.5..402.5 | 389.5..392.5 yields 0.32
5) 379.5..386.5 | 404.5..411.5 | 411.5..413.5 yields 0.42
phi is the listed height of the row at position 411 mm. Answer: 2.42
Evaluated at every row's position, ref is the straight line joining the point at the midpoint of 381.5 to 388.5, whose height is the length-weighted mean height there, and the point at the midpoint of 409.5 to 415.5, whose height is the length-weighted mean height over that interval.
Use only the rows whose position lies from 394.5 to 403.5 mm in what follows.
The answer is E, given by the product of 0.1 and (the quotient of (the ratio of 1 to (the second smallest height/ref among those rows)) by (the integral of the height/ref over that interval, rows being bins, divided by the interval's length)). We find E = 0.114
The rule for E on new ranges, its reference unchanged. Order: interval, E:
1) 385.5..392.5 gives 0.148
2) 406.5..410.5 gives 0.089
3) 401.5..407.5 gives 0.085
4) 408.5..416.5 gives 0.102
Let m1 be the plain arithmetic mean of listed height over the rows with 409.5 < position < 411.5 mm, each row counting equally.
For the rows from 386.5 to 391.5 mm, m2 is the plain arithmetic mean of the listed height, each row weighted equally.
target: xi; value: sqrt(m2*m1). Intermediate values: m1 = 2.38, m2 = 1.83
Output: 2.09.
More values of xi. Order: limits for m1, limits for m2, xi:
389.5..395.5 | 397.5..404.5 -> 2.03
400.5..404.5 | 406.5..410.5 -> 2.51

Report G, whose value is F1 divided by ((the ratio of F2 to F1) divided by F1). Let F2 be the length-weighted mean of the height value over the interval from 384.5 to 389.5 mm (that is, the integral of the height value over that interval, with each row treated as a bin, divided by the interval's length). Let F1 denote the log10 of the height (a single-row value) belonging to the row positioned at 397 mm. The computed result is 0.0183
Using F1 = 0.330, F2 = 2.0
